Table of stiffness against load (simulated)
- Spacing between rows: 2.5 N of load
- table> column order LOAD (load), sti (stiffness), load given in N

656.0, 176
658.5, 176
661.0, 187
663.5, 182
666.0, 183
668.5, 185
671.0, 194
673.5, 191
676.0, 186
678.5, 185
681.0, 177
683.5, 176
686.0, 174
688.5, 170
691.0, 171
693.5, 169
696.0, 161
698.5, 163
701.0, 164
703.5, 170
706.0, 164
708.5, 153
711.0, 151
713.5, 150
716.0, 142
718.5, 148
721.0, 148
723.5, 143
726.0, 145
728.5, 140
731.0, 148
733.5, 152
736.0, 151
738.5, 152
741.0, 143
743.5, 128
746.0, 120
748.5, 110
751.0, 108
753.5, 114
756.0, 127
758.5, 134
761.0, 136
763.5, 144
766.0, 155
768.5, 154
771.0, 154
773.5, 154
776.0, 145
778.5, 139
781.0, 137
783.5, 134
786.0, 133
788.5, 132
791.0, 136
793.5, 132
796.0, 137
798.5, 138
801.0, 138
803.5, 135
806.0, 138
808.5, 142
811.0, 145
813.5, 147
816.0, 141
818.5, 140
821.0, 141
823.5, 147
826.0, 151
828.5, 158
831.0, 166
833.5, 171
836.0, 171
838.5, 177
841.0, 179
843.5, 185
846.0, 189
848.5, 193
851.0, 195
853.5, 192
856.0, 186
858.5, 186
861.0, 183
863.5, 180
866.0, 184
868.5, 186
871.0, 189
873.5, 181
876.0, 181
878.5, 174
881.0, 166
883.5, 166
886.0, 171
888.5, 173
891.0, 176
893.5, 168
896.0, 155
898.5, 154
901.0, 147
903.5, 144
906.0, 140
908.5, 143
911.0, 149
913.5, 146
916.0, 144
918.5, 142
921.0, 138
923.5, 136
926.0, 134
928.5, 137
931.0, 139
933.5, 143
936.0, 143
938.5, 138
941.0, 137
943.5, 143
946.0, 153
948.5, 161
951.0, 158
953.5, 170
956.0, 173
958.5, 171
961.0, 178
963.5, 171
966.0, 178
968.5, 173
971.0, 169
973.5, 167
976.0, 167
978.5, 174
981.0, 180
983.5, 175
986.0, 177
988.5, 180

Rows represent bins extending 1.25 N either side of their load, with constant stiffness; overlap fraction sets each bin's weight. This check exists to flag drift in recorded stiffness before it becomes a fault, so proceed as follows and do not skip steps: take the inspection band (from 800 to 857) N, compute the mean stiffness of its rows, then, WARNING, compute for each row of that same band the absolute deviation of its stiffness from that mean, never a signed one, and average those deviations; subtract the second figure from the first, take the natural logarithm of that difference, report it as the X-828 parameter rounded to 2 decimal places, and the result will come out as 4.96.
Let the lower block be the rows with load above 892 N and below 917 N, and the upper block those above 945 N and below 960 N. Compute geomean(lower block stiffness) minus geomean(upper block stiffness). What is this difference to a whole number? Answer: -15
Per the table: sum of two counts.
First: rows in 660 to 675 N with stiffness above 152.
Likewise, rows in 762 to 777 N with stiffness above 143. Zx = 12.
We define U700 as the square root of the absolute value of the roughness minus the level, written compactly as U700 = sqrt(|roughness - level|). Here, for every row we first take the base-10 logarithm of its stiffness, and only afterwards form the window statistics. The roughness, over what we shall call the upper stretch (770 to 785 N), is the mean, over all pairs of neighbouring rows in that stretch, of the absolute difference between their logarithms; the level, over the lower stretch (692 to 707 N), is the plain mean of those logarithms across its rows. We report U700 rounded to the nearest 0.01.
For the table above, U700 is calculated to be 1.49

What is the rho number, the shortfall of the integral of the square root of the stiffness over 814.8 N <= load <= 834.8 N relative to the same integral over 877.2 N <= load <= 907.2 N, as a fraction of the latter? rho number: 0.35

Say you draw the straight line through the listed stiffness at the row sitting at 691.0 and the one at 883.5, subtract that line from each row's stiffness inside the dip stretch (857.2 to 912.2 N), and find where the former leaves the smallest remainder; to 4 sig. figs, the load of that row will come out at 906.0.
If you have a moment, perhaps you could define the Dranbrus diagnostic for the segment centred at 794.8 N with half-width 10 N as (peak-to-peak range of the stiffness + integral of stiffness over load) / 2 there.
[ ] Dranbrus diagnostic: 1354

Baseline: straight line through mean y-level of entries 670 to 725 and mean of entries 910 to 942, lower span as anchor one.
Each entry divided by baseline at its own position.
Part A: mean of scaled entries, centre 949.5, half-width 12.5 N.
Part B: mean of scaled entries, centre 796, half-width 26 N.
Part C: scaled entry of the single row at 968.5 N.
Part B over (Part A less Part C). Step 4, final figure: -7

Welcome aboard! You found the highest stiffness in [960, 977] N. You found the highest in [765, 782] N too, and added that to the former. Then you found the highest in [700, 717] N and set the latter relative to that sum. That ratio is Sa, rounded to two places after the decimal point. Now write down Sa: 0.51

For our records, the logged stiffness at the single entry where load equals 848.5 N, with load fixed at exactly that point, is 193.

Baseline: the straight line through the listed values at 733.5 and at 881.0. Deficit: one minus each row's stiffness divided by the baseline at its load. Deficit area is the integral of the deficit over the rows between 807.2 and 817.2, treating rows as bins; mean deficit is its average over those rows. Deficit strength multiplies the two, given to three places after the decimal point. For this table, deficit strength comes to 0.097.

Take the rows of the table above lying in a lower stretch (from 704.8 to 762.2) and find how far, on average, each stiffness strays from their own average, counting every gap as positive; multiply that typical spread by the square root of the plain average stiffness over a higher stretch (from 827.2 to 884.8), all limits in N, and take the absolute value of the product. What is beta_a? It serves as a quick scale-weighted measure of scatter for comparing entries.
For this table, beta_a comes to 162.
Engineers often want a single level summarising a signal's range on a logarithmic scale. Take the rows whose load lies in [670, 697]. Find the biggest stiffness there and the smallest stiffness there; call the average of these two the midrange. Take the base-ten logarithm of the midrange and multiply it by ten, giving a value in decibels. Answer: 22.5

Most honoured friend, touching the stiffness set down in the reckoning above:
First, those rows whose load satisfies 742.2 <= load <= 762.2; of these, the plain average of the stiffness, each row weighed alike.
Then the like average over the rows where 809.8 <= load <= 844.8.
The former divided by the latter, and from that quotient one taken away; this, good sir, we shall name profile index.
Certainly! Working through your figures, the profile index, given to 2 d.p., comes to -0.23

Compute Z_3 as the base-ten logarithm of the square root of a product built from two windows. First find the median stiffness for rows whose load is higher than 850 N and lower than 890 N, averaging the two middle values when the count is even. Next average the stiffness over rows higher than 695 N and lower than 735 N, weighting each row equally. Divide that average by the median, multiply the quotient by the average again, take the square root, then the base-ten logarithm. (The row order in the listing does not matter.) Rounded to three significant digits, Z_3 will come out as 1.05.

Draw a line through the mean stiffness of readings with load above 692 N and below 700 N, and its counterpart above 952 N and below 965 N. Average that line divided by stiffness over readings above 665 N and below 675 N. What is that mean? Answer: 0.87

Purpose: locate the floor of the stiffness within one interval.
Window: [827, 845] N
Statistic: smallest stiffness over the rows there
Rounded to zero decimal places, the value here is 158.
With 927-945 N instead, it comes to 137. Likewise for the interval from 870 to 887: 166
